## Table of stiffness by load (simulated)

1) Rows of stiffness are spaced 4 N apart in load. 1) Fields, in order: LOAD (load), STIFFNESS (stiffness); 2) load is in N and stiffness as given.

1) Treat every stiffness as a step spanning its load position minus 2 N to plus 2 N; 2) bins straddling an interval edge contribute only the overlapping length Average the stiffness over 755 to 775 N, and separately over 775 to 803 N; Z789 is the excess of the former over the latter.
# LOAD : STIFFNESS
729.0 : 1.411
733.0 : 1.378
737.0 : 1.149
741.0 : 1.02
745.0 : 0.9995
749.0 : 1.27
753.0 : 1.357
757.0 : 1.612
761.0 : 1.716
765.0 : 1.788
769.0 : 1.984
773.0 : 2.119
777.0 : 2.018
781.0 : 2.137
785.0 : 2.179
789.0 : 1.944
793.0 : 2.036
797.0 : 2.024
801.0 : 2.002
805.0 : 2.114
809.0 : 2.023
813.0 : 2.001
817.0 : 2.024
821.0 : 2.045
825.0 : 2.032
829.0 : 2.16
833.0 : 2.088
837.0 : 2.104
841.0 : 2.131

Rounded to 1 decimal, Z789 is -0.2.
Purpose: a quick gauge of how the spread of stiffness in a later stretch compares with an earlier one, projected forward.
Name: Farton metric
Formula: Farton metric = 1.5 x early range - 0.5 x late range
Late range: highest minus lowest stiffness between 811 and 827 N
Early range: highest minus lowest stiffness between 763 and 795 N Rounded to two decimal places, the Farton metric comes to 0.56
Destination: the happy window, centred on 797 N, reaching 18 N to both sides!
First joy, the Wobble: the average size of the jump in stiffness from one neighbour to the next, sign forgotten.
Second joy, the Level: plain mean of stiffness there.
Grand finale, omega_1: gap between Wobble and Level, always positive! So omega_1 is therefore 1.97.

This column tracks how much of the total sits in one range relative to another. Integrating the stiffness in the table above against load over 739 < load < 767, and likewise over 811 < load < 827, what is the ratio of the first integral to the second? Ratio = 1.2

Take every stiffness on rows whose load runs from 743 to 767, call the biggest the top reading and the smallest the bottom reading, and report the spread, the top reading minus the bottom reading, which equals 0.79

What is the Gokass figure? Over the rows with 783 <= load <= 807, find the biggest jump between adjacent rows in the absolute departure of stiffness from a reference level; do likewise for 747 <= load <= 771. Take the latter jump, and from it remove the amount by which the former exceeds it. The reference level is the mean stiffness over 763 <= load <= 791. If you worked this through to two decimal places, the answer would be 0.44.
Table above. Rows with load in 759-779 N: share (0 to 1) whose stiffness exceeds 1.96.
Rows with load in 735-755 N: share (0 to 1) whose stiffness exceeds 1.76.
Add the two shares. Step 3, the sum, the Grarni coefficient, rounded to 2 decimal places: 0.60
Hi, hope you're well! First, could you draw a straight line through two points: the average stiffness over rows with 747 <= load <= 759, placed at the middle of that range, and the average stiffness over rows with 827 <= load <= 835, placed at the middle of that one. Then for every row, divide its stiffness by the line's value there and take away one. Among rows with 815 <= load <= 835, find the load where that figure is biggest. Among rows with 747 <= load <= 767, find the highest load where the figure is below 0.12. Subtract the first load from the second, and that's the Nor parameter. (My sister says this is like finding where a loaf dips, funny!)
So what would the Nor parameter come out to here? -72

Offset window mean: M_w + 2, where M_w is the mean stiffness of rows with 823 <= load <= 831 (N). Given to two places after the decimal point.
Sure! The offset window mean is 4.10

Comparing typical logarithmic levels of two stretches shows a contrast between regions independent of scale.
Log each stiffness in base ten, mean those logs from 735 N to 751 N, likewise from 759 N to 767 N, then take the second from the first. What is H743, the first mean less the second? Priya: -0.20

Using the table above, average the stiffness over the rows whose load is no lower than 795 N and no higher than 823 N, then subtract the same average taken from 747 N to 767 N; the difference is 0.48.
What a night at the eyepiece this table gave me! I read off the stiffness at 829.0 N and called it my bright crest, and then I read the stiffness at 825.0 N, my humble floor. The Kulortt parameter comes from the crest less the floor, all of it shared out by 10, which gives 0.013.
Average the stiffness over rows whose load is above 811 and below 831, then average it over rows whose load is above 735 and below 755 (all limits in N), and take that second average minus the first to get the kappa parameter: -0.89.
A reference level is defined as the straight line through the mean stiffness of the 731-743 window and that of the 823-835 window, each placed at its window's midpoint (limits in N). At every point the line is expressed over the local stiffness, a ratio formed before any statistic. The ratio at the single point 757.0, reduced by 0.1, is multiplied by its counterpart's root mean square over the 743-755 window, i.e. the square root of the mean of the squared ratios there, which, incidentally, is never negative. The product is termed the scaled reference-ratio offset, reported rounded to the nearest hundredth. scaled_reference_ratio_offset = 0.83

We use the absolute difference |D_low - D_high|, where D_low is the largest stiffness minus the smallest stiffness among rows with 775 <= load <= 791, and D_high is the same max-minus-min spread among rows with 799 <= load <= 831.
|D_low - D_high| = 0.076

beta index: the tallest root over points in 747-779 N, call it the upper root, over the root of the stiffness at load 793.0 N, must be 1.02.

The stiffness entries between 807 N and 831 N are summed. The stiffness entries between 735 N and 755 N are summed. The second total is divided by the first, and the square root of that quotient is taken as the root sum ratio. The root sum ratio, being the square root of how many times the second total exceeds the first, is 0.69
